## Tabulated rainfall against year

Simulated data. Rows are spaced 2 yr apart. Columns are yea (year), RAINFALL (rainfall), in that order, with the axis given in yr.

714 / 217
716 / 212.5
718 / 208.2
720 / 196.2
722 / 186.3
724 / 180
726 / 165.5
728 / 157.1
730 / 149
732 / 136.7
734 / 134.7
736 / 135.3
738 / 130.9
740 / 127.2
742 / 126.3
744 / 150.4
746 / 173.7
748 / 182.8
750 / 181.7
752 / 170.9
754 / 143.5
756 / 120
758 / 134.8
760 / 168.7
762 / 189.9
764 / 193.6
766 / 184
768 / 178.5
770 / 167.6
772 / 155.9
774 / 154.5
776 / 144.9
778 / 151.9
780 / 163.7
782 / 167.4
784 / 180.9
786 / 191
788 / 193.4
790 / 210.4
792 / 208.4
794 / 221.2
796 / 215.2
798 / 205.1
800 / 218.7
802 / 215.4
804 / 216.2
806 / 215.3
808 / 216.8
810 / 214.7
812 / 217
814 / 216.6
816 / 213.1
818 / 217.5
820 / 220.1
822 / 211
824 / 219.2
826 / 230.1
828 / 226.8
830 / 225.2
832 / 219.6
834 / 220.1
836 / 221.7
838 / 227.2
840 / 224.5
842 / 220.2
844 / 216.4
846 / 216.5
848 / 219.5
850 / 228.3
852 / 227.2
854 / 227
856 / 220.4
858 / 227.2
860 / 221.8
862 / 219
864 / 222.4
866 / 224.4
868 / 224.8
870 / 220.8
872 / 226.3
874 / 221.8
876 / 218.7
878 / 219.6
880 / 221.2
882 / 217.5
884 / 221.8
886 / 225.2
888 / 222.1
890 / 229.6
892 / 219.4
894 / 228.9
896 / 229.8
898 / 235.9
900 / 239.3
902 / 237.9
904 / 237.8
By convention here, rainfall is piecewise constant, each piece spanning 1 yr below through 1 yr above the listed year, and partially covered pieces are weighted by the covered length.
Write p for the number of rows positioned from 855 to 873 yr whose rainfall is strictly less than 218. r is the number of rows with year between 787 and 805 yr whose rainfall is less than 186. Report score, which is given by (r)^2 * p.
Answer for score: 0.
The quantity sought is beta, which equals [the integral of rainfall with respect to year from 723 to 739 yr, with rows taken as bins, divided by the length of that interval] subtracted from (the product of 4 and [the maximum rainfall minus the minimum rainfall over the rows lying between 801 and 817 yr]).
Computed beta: -133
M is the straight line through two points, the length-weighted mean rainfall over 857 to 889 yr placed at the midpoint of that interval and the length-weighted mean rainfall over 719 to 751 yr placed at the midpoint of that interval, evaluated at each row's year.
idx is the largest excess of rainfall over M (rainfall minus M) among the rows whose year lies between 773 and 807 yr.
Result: 36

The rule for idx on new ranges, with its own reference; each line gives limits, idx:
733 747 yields 11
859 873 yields 6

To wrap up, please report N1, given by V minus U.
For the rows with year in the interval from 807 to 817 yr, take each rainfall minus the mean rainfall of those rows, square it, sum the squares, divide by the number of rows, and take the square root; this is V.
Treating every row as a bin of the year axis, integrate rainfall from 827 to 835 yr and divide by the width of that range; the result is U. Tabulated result -221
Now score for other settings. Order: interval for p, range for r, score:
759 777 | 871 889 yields 0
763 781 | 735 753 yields 729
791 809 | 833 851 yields 0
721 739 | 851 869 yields 0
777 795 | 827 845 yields 0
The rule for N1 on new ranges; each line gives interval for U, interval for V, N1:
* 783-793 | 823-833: -193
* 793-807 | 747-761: -192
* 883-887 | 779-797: -204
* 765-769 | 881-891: -177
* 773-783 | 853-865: -153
